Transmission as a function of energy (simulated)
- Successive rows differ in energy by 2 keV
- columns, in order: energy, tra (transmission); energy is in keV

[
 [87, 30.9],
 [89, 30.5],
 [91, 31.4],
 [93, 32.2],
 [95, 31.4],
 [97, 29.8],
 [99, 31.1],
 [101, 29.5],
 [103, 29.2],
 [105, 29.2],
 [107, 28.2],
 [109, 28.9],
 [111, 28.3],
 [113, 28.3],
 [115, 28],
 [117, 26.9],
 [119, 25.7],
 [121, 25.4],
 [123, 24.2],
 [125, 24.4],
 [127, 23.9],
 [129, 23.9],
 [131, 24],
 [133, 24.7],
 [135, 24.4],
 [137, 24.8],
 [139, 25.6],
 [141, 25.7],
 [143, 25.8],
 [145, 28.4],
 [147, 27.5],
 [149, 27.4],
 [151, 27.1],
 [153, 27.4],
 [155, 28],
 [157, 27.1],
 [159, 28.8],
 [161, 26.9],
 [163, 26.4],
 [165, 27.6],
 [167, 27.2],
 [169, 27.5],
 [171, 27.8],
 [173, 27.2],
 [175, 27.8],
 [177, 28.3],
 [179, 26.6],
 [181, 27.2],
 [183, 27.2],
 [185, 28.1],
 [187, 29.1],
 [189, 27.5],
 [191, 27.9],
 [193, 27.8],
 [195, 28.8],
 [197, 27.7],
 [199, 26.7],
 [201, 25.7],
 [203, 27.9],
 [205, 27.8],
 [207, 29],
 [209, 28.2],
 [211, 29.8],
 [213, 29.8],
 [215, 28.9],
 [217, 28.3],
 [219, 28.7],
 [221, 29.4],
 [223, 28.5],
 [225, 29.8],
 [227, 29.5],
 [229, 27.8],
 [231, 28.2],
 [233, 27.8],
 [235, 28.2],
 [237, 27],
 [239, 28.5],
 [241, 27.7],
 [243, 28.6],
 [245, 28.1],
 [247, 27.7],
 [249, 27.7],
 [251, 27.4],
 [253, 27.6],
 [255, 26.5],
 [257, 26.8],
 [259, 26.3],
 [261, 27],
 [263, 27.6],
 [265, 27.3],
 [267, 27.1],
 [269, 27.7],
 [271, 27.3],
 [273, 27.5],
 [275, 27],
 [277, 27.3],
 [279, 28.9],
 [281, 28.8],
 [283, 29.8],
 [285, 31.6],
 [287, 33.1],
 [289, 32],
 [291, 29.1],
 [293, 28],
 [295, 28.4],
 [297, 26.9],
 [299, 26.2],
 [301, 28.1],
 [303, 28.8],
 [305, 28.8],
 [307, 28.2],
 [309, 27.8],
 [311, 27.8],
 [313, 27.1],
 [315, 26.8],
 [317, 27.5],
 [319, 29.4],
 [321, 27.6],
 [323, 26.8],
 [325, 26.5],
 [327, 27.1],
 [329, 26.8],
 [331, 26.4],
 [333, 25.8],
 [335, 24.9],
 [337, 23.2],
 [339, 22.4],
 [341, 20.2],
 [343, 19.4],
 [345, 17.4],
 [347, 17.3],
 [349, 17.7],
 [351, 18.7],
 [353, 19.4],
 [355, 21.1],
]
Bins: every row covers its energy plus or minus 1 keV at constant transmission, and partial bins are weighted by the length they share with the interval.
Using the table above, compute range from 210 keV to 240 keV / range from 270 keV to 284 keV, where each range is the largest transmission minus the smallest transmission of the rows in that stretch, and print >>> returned 1.0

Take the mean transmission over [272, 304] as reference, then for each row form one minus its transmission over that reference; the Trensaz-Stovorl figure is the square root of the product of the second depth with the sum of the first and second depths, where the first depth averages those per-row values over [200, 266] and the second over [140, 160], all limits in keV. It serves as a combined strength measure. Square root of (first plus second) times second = 0.065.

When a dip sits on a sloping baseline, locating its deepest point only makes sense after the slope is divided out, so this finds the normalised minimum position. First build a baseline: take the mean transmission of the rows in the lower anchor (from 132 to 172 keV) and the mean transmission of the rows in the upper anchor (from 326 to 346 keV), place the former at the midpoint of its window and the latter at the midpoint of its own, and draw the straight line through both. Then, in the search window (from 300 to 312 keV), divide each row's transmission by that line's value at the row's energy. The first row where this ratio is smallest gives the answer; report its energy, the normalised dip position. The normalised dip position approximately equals 309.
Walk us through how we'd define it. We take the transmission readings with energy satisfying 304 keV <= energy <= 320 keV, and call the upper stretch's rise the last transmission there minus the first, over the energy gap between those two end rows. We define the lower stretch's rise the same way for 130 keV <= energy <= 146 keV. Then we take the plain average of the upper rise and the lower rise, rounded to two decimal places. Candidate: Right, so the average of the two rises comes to 0.18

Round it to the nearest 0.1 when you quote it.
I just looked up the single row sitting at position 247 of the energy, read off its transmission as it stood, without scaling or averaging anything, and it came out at 27.7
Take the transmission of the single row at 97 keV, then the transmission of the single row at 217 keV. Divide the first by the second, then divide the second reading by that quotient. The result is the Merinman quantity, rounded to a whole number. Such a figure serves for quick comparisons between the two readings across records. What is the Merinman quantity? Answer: 27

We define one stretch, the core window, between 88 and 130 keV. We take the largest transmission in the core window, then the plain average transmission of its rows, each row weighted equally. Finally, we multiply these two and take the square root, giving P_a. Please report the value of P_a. 30.1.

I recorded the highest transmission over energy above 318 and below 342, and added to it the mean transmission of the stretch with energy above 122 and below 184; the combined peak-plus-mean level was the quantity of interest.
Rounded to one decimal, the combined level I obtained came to 55.9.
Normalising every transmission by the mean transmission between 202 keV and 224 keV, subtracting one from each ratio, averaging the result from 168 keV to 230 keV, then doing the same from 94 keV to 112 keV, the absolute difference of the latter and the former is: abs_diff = 0.05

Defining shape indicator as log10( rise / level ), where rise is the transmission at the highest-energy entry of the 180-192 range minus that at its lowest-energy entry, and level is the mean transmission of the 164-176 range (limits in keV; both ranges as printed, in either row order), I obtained -1.59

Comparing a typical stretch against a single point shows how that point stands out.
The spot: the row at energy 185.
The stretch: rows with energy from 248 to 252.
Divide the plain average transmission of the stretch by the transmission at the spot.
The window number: 0.98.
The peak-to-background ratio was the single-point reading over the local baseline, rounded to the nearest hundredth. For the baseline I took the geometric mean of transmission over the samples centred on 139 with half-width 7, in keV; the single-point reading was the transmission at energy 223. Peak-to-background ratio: 1.11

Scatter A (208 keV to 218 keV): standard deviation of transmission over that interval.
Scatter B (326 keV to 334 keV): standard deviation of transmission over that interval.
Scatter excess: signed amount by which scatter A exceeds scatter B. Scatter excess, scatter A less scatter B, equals 0.2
